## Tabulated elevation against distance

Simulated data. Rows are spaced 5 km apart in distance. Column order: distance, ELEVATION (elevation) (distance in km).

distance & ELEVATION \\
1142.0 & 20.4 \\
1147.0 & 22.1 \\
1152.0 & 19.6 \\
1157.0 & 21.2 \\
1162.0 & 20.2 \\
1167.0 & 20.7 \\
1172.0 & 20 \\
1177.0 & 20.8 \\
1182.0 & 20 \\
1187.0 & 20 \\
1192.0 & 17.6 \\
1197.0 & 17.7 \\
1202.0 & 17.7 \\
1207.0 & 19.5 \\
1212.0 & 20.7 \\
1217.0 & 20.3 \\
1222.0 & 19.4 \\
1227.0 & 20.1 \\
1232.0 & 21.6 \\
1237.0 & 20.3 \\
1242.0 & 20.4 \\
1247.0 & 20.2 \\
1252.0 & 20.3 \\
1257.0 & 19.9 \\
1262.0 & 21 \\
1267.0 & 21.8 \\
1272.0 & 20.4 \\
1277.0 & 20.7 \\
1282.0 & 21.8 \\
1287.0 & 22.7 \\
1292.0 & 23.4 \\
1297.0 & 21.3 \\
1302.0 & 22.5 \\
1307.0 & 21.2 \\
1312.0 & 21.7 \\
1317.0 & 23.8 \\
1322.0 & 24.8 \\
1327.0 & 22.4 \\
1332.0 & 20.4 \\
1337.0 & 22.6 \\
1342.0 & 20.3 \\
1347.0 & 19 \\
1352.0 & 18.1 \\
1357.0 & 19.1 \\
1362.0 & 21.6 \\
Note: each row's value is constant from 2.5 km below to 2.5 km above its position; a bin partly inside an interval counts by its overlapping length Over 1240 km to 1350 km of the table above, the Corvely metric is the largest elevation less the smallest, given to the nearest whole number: 6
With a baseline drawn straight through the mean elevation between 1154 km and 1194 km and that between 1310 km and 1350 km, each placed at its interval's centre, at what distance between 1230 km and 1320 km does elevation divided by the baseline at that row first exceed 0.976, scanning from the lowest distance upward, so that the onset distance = 1232.0 km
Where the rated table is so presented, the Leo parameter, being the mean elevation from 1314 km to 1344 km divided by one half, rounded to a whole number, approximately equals 45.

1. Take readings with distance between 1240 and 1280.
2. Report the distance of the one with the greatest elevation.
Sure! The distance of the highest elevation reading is 1267.0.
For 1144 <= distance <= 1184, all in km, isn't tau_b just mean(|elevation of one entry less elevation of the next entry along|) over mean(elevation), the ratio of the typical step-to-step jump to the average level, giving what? 0.055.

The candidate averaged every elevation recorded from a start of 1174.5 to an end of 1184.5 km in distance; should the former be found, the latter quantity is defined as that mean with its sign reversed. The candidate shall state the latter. -20.4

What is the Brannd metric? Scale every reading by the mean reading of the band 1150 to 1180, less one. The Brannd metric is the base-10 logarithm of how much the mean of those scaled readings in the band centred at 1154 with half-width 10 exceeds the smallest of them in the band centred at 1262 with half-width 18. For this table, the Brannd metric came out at -1.37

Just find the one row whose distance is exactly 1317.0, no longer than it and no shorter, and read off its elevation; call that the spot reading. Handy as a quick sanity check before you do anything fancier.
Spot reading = 23.8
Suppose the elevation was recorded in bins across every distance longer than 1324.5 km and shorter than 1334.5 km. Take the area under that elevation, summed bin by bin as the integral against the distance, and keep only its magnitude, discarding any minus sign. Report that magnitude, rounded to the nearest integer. 214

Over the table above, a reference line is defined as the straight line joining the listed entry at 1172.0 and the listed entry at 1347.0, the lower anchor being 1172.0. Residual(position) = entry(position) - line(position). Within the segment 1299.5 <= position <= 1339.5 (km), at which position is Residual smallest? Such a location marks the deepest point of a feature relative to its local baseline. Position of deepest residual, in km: 1332.0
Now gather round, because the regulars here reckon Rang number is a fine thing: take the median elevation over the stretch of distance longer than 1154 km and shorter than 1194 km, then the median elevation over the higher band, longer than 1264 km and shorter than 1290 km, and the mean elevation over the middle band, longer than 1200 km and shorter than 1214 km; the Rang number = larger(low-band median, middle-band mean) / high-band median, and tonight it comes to 0.92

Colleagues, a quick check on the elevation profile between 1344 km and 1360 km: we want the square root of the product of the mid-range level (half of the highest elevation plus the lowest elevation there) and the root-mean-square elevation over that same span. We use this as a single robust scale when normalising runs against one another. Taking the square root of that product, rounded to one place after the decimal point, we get 18.7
